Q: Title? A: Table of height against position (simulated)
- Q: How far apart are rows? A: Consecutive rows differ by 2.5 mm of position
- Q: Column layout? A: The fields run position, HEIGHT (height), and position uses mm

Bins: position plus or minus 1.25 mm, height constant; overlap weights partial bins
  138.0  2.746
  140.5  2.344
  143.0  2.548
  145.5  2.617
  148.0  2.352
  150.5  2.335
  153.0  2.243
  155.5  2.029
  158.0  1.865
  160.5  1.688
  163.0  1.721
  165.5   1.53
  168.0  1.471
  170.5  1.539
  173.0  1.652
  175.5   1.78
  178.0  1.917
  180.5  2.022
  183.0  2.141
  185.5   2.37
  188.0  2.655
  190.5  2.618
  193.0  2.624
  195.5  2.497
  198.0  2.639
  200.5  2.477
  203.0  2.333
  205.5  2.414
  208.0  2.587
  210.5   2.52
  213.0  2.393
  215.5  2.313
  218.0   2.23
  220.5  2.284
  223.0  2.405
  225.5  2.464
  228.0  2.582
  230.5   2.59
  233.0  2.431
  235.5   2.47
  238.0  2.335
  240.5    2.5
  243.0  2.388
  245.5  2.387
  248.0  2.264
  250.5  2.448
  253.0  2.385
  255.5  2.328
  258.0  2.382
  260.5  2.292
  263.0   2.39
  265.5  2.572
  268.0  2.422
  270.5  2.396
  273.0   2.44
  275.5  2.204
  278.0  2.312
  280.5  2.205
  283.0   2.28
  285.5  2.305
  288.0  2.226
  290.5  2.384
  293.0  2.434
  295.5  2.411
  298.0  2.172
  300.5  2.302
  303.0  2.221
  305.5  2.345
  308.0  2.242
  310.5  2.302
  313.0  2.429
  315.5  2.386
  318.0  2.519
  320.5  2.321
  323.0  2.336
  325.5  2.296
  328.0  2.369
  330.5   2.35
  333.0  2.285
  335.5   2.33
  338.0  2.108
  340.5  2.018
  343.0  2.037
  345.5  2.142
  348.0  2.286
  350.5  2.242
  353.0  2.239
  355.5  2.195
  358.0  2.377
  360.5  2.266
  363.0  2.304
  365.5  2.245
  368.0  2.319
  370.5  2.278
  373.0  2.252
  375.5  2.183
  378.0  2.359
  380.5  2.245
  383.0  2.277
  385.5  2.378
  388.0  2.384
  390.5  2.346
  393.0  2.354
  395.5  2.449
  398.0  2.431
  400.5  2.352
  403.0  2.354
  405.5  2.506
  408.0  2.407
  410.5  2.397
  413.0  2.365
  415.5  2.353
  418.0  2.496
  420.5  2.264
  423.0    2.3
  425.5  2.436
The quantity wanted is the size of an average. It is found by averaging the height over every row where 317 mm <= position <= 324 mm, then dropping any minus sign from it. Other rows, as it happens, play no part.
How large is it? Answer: 2.39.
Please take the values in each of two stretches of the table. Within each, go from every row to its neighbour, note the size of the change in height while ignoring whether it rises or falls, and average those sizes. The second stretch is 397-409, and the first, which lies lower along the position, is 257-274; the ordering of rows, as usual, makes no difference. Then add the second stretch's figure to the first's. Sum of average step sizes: 0.181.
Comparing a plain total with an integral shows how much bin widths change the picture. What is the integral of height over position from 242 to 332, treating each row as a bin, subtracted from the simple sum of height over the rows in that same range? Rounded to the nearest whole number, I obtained -127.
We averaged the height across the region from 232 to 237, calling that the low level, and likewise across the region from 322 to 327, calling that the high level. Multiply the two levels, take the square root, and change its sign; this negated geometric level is -2.38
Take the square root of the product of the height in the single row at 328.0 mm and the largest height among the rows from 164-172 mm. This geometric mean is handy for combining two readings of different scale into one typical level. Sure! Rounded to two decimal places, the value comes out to 1.91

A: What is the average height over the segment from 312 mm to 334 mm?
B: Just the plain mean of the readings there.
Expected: 2.366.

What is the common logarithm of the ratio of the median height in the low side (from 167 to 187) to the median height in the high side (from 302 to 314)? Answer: -0.10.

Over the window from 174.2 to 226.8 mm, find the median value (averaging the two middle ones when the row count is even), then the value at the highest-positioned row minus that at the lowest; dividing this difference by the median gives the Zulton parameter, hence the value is 0.28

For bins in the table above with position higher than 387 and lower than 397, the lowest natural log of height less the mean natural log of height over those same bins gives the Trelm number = -0.02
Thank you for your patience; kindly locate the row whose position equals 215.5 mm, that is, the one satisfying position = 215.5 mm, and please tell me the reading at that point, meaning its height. 2.313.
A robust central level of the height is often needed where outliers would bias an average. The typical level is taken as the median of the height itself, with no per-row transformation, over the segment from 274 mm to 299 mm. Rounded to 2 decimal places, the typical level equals 2.29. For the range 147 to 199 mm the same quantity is 2.03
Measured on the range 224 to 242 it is 2.47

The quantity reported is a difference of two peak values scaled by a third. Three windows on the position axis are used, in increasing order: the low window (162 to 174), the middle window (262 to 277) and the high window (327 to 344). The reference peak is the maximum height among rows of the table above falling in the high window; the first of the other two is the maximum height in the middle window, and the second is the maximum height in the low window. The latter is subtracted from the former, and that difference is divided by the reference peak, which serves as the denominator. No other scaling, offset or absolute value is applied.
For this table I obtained 0.36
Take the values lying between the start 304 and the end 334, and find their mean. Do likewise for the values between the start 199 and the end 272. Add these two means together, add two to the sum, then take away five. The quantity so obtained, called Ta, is 1.76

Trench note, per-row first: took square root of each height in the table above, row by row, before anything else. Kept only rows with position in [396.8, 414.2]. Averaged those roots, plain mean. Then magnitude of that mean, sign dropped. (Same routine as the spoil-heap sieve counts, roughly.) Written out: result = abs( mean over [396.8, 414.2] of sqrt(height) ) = 1.55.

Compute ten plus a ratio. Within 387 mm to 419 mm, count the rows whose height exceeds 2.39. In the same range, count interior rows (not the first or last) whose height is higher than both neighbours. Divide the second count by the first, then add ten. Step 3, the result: 10.3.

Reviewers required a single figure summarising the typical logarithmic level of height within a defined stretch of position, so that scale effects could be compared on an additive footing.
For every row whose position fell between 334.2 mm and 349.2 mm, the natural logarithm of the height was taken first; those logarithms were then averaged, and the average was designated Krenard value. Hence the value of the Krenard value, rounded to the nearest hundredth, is 0.77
